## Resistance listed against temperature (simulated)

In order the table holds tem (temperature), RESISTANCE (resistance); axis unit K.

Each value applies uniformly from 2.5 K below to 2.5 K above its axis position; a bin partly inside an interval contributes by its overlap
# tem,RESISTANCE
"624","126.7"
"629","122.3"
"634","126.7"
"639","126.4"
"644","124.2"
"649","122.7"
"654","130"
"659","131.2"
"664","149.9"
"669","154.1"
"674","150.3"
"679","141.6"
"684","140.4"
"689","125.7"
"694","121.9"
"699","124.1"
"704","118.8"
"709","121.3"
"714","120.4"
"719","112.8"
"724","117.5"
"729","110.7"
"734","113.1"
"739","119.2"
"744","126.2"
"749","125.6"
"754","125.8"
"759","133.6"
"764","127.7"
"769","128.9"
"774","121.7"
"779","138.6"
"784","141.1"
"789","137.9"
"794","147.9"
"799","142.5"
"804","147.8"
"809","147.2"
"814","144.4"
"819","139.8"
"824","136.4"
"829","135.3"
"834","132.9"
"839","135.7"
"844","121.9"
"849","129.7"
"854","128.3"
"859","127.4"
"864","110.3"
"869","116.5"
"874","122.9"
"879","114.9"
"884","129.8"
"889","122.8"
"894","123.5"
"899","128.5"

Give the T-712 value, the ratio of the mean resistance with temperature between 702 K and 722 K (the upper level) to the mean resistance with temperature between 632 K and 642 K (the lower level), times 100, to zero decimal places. 94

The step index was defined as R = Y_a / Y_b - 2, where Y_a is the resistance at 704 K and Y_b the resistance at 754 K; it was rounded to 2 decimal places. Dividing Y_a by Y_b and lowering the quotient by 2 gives -1.06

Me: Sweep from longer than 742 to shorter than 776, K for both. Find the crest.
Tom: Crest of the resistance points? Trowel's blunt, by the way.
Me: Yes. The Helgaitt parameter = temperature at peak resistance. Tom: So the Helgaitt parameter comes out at 759 K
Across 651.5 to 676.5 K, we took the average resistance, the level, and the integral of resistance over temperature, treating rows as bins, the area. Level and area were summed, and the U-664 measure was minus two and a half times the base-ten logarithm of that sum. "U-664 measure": -8.93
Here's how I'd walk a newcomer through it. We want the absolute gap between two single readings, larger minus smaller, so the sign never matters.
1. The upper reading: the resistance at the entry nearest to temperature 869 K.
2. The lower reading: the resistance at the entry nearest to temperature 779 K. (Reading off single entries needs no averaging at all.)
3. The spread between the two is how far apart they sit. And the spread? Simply 22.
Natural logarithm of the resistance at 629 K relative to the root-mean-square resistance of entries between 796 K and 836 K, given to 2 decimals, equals -0.14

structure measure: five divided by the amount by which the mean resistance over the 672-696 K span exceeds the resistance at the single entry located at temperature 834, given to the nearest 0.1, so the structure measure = 1.6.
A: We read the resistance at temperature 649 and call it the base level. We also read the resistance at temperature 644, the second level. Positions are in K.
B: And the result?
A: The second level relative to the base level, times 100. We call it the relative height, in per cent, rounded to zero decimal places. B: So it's 101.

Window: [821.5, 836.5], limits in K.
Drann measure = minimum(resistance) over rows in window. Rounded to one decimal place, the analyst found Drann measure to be 132.9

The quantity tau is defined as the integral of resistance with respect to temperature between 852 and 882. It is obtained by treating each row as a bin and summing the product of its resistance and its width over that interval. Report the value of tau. 3602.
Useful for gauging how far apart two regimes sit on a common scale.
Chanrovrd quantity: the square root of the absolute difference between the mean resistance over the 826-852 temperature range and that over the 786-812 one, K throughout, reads 3.7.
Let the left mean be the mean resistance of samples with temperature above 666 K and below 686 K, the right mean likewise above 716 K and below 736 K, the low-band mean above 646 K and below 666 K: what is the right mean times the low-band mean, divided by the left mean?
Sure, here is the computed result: 103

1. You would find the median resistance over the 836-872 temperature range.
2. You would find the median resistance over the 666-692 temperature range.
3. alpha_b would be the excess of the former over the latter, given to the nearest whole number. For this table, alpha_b -14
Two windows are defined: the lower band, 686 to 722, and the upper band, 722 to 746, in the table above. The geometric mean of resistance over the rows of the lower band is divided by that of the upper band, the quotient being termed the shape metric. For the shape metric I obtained 1.03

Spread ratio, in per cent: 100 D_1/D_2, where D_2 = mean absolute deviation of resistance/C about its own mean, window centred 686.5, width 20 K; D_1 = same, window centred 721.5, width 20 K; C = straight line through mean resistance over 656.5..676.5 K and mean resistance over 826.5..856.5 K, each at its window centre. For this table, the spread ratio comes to 43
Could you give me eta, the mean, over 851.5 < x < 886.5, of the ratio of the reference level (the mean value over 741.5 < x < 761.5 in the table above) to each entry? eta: 1.06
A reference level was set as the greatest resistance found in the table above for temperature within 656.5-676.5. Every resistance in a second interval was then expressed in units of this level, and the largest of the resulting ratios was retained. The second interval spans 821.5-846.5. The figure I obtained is 0.89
